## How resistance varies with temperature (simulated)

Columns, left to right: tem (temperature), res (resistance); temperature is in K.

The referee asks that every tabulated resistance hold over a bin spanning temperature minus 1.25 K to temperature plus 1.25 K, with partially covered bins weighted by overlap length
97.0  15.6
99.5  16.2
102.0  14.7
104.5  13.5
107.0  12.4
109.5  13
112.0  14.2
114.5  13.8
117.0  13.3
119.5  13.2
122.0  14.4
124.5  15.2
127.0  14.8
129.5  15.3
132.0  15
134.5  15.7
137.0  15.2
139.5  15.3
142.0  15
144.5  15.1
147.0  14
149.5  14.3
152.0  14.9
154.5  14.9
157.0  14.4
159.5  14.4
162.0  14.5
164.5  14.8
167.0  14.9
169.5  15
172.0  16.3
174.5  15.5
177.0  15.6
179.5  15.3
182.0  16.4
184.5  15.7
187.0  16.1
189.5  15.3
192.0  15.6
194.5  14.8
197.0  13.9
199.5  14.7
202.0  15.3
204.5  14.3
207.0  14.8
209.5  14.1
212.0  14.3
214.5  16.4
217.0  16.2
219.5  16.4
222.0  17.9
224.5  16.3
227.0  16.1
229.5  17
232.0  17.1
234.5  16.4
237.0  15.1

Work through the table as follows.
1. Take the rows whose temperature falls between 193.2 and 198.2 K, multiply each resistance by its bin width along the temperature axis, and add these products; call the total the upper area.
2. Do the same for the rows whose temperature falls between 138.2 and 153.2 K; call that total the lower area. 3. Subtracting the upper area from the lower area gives 150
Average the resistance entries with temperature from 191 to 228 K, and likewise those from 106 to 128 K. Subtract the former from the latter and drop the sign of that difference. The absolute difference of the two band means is 1.6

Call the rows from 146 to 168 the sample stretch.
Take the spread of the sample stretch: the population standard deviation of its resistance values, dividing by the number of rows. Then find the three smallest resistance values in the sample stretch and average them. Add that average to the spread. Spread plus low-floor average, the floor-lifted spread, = 14.5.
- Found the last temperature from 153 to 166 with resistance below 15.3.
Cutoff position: 164.5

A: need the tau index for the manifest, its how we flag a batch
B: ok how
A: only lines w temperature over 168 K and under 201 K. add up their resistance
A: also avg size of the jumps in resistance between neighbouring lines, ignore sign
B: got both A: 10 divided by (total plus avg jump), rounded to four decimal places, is 0.0498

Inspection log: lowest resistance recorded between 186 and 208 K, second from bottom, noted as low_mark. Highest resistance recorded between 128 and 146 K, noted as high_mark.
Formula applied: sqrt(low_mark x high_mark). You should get 14.98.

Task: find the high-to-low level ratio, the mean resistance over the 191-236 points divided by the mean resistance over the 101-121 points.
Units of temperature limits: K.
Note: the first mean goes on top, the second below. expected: 1.16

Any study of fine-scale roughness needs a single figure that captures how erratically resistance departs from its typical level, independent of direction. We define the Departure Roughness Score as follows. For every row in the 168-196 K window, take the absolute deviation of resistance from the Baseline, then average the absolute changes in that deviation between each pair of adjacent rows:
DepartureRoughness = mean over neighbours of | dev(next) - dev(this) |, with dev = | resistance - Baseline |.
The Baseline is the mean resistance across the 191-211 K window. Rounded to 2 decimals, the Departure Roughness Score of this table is 0.66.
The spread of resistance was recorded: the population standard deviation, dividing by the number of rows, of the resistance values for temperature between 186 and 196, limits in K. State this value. 0.47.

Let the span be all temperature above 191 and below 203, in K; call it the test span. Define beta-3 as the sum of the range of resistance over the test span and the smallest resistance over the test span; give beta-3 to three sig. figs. 15.6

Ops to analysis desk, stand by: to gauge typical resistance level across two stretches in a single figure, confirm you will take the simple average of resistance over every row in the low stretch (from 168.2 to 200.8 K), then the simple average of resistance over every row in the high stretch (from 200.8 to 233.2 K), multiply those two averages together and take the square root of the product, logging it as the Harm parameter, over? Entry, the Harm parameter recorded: 15.63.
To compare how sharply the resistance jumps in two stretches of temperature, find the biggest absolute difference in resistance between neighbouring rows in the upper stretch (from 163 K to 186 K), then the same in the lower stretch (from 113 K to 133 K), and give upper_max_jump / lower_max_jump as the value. 1.08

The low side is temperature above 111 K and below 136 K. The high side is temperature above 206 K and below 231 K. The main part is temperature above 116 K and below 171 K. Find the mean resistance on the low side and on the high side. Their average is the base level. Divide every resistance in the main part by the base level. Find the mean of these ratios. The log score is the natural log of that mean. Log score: -0.034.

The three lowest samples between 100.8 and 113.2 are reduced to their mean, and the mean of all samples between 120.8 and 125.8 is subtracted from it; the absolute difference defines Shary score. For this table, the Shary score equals 1.8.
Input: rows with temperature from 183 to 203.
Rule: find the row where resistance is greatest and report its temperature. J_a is 187.0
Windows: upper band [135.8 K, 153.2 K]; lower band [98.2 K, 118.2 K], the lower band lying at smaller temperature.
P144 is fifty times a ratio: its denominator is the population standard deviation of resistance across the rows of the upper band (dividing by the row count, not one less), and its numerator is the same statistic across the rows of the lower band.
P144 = 121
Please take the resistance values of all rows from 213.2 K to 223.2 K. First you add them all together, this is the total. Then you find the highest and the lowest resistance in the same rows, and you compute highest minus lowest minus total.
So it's -65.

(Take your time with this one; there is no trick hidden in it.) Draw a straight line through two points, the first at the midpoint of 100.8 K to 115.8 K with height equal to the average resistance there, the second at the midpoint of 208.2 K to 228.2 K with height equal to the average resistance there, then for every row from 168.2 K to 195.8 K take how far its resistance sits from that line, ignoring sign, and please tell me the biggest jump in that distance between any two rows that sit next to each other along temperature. 1.2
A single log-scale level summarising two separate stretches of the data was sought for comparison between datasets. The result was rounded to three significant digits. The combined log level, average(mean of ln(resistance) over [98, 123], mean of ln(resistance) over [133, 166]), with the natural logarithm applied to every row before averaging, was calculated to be 2.66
